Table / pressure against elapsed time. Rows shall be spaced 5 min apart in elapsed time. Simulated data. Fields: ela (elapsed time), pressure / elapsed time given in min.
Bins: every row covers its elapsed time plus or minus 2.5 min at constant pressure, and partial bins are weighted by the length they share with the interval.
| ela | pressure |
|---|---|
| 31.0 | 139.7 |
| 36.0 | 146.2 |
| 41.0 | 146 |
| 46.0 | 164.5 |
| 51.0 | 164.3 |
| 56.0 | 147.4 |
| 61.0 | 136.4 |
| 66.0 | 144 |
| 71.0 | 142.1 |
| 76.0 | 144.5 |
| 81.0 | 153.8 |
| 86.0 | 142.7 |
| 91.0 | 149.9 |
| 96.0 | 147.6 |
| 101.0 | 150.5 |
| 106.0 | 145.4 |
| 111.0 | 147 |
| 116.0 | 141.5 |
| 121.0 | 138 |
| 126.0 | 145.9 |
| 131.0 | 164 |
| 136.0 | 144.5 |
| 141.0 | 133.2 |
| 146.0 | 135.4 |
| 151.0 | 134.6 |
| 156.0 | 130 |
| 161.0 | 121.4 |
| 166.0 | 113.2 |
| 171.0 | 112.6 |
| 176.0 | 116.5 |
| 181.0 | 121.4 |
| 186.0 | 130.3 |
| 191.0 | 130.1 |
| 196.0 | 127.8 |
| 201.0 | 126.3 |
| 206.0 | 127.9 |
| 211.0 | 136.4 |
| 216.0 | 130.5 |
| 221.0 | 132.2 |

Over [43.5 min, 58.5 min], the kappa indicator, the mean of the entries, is 159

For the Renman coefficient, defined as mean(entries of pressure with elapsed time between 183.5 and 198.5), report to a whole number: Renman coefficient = 129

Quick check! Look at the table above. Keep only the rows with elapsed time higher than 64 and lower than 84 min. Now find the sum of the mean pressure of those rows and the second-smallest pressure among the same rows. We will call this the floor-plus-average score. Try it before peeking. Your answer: 290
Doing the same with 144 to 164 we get 260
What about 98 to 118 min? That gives 292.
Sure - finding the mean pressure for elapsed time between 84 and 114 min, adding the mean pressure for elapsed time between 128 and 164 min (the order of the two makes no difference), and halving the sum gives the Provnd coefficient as 142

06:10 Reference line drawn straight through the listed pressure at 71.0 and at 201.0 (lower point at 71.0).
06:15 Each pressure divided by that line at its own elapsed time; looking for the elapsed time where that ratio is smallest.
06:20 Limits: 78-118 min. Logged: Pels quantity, 86.0 min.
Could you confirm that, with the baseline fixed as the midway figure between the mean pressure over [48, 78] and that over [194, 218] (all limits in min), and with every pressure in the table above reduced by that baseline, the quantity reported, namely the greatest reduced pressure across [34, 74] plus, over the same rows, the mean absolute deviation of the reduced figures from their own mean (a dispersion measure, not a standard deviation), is 34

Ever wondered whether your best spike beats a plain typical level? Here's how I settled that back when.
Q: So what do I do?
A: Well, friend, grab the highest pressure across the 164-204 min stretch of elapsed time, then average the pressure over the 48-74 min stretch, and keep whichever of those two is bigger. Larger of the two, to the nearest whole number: 147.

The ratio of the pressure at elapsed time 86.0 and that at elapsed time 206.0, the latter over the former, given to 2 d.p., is 0.90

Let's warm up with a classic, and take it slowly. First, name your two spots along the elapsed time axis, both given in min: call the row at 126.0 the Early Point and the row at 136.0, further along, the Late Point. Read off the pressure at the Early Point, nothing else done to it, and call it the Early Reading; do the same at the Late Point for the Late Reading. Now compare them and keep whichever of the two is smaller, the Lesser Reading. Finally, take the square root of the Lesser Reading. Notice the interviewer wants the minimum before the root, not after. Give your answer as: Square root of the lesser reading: 12.0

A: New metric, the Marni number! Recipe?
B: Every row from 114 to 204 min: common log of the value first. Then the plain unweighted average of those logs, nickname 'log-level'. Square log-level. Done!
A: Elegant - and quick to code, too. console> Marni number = 4.48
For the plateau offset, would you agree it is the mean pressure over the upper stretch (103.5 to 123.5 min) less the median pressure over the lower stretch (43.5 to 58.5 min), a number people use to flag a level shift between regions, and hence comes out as -21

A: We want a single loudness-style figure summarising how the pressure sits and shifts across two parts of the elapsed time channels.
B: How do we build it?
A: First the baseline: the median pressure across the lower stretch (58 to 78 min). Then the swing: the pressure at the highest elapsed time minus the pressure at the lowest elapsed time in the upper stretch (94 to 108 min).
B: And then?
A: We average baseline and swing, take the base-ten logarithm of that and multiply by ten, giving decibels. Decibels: 18.5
